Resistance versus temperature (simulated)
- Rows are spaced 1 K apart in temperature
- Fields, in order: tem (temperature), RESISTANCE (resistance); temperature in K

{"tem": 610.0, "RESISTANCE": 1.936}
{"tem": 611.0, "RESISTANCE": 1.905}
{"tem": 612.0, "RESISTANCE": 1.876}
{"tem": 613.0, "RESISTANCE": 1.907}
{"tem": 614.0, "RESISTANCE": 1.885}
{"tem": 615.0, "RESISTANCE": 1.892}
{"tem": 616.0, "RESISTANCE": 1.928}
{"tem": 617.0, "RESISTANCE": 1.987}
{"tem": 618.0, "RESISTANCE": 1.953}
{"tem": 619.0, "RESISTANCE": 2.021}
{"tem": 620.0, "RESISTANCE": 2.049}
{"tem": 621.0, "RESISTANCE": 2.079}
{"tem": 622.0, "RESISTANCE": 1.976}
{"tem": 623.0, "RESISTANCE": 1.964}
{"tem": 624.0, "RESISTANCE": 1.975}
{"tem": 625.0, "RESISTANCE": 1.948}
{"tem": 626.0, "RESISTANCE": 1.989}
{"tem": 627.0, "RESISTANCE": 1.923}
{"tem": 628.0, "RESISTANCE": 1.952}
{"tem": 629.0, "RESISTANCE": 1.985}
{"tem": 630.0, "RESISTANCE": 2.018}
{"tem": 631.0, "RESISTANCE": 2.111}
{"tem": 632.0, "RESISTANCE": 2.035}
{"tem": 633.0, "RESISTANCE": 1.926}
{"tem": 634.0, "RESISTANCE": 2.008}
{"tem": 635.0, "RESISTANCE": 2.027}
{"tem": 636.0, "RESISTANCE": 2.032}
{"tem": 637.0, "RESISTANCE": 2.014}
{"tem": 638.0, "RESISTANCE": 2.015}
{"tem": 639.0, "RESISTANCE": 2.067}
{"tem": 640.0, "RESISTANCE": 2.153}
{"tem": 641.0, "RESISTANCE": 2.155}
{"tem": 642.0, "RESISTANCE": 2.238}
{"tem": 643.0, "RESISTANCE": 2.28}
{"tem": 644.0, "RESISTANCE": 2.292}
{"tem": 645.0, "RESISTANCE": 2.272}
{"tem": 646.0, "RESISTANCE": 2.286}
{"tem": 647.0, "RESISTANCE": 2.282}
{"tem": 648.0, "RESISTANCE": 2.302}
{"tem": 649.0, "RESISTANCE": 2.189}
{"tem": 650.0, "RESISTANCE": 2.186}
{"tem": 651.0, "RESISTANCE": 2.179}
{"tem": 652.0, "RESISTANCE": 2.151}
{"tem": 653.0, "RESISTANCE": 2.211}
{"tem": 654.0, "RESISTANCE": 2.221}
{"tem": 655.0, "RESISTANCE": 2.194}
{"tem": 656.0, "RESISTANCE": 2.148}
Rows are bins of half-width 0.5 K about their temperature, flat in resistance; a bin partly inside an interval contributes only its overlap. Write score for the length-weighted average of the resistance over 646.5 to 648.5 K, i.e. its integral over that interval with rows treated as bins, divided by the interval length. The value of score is 2.29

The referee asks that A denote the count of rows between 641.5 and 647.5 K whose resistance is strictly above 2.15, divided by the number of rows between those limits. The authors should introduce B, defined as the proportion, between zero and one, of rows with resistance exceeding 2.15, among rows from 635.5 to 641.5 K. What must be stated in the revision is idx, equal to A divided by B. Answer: 3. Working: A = 1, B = 0.3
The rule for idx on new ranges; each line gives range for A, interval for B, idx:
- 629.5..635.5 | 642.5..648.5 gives 0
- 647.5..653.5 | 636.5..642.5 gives 2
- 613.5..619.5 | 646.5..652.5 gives 0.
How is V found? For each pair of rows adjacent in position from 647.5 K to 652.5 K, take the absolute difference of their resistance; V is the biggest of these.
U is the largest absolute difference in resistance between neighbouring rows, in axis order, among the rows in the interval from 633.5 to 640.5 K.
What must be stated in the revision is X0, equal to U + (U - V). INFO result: 0.06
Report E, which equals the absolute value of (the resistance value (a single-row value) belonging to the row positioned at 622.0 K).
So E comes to 1.98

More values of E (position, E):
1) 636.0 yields 2.03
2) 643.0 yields 2.28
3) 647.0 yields 2.28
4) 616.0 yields 1.93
